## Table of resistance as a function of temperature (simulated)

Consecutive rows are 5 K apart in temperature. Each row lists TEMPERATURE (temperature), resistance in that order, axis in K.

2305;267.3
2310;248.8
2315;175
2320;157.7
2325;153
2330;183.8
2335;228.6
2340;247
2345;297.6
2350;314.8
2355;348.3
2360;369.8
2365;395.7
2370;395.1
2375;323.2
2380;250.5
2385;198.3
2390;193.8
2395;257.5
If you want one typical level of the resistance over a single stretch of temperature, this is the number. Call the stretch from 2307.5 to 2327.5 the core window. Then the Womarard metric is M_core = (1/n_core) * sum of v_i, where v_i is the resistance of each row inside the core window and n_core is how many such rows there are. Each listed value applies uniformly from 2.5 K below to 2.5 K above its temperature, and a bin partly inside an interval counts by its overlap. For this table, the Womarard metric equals 184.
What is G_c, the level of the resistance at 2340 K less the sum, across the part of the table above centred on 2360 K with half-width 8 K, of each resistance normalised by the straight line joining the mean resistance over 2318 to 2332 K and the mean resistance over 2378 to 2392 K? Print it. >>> 241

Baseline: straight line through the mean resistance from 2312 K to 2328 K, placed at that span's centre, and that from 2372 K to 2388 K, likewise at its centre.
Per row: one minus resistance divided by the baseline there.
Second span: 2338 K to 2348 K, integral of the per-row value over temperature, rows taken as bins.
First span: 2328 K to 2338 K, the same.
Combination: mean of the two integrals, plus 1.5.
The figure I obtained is -1.0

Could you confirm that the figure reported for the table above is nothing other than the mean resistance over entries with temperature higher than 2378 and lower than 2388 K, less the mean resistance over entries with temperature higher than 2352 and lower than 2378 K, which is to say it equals -142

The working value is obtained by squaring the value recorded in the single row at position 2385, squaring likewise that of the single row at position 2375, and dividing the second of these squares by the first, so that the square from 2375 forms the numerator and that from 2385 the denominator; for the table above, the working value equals 2.7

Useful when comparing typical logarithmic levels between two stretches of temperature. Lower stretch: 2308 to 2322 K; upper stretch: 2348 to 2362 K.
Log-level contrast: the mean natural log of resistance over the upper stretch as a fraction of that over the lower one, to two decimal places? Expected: 1.11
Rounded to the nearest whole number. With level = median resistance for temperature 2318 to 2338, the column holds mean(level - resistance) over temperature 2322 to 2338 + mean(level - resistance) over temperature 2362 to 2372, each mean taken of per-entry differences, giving -242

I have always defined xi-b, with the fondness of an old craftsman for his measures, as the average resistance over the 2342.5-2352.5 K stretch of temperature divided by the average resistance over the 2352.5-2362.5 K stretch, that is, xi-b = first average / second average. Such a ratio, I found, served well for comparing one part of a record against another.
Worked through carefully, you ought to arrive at 0.85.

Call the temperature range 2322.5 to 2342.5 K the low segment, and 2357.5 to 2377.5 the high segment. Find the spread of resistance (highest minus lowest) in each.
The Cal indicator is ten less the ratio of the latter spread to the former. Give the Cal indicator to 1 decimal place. 9.2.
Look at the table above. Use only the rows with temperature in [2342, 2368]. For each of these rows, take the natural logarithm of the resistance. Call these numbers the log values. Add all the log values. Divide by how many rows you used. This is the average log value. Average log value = 5.8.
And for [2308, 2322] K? 5.2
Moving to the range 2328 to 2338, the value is 5.3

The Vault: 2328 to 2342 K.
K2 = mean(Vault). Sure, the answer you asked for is 220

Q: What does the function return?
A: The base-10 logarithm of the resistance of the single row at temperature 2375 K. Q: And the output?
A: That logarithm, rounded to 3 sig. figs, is 2.51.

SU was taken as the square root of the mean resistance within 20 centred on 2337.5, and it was 15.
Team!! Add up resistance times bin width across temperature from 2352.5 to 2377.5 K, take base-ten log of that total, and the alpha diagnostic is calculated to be 4.0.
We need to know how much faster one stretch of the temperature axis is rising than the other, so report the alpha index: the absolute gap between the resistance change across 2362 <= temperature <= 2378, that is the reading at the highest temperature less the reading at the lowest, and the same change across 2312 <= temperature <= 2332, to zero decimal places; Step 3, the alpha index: 81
